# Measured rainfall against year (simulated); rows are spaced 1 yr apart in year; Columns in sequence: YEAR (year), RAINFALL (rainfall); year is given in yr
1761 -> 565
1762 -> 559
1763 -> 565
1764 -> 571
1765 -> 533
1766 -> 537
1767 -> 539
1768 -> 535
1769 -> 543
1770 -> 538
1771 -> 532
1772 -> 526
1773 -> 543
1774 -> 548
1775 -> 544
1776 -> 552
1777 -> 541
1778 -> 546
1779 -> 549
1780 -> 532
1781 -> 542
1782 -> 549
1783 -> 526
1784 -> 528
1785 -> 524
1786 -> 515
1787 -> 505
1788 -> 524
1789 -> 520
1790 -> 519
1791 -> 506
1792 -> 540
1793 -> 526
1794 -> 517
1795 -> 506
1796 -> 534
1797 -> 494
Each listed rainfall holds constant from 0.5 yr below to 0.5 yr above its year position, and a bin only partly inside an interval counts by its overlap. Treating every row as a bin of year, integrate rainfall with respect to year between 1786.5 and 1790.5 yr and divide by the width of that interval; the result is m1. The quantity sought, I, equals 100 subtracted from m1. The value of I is 417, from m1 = 517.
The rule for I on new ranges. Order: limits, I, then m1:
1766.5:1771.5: 437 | 537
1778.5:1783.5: 440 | 540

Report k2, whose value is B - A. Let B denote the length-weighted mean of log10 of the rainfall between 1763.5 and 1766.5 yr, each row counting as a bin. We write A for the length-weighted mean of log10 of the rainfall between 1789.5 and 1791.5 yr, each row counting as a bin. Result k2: 0.028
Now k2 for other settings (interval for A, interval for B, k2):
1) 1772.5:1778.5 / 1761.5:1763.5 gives 0.013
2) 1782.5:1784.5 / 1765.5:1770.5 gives 0.009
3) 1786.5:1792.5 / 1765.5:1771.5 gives 0.015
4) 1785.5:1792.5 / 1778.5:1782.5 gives 0.020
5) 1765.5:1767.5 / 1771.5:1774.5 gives 0.001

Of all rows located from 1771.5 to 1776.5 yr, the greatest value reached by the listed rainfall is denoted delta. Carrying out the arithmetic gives 552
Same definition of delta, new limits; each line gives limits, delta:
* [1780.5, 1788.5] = 549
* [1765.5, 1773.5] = 543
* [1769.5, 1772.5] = 538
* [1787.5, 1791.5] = 524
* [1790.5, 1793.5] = 540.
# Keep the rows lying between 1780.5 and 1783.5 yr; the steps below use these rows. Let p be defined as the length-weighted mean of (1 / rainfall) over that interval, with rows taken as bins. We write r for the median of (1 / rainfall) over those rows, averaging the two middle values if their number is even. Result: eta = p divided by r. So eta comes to 1.01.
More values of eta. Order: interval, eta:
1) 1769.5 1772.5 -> 1.00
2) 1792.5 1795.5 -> 1.00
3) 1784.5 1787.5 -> 1.00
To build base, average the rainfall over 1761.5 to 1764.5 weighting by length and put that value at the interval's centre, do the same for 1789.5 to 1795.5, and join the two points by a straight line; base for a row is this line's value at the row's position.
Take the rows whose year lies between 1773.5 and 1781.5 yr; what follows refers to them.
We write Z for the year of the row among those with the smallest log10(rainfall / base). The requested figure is 1780 yr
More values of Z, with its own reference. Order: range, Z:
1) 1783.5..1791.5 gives 1787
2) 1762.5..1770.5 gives 1765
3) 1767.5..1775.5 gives 1772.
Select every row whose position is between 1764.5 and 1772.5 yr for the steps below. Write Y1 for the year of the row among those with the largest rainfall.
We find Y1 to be 1769 yr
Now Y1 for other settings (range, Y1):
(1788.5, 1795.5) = 1792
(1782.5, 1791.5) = 1784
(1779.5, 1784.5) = 1782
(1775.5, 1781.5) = 1776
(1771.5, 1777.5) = 1776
